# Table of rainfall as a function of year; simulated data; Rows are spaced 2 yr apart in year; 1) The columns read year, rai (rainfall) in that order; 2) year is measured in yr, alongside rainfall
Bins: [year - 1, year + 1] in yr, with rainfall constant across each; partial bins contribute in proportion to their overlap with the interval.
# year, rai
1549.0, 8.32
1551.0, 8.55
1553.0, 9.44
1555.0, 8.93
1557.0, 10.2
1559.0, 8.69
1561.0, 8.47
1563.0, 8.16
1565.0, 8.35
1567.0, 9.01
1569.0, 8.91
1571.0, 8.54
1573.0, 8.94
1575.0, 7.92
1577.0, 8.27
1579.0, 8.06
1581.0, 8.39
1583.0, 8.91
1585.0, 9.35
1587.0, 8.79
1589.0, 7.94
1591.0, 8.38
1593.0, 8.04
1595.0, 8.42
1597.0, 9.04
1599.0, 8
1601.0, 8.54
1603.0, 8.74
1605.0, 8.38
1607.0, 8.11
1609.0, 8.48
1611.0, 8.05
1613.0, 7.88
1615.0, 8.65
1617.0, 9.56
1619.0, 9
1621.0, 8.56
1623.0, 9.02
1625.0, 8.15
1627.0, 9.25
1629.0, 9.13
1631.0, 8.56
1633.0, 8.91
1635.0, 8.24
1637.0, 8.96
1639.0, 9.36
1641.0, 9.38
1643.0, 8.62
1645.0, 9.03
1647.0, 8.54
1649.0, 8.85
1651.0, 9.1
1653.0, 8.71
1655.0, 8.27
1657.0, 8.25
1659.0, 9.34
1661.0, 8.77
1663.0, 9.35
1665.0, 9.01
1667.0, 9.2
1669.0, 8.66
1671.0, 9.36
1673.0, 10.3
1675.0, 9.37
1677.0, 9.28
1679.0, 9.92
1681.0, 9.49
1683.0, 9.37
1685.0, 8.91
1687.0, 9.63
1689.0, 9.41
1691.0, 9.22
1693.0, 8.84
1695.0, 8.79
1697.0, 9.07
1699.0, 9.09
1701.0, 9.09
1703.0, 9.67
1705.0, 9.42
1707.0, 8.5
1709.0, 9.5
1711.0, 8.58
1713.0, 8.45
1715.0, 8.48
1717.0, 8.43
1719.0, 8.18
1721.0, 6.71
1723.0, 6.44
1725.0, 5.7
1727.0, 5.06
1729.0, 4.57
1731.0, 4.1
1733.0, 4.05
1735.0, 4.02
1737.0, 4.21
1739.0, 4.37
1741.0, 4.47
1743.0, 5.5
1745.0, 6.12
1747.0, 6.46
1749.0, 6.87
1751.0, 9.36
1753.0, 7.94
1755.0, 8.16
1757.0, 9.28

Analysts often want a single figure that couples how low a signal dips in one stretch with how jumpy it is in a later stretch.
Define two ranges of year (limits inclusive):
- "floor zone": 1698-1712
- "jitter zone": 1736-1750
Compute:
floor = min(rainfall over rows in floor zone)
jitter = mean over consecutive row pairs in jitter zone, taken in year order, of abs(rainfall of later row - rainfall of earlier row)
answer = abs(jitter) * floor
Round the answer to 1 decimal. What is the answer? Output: 3.8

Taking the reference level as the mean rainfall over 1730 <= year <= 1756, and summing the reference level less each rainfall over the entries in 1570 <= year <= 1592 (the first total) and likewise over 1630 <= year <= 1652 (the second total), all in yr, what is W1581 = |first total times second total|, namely 990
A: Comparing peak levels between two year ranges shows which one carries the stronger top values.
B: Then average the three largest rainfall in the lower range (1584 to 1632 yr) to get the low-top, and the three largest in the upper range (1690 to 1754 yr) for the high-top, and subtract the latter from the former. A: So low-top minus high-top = -0.14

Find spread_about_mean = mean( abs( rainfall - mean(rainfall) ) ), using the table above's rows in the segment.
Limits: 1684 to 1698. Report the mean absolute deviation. 0.25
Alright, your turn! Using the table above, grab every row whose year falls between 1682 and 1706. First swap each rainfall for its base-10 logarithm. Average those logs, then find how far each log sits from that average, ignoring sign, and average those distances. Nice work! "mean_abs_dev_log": 0.0115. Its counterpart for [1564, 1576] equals 0.0173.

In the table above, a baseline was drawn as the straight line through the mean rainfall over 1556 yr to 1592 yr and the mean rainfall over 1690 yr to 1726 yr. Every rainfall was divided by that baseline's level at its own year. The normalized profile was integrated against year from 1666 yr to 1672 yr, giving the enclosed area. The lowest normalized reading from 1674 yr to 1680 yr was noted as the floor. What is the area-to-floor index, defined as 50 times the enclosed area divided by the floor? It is 293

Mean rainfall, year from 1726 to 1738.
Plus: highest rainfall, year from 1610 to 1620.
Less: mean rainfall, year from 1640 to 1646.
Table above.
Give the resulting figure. 4.9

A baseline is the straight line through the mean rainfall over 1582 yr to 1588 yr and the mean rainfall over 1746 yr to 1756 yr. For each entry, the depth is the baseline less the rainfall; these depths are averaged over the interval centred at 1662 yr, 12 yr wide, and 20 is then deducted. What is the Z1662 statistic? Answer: -20.6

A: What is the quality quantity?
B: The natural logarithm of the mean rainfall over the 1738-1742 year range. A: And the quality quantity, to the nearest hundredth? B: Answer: 1.49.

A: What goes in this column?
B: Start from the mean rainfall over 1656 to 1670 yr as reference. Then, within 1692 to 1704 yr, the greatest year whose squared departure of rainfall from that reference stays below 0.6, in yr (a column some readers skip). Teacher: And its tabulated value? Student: 1703.0 yr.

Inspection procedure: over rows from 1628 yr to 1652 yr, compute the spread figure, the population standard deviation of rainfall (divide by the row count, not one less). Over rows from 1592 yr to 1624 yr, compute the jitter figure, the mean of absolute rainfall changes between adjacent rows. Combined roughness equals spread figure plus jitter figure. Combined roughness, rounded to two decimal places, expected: 0.83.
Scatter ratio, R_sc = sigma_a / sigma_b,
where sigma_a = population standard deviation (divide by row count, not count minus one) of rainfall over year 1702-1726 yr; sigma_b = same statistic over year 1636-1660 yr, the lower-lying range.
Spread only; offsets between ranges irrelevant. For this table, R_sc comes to 3.1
